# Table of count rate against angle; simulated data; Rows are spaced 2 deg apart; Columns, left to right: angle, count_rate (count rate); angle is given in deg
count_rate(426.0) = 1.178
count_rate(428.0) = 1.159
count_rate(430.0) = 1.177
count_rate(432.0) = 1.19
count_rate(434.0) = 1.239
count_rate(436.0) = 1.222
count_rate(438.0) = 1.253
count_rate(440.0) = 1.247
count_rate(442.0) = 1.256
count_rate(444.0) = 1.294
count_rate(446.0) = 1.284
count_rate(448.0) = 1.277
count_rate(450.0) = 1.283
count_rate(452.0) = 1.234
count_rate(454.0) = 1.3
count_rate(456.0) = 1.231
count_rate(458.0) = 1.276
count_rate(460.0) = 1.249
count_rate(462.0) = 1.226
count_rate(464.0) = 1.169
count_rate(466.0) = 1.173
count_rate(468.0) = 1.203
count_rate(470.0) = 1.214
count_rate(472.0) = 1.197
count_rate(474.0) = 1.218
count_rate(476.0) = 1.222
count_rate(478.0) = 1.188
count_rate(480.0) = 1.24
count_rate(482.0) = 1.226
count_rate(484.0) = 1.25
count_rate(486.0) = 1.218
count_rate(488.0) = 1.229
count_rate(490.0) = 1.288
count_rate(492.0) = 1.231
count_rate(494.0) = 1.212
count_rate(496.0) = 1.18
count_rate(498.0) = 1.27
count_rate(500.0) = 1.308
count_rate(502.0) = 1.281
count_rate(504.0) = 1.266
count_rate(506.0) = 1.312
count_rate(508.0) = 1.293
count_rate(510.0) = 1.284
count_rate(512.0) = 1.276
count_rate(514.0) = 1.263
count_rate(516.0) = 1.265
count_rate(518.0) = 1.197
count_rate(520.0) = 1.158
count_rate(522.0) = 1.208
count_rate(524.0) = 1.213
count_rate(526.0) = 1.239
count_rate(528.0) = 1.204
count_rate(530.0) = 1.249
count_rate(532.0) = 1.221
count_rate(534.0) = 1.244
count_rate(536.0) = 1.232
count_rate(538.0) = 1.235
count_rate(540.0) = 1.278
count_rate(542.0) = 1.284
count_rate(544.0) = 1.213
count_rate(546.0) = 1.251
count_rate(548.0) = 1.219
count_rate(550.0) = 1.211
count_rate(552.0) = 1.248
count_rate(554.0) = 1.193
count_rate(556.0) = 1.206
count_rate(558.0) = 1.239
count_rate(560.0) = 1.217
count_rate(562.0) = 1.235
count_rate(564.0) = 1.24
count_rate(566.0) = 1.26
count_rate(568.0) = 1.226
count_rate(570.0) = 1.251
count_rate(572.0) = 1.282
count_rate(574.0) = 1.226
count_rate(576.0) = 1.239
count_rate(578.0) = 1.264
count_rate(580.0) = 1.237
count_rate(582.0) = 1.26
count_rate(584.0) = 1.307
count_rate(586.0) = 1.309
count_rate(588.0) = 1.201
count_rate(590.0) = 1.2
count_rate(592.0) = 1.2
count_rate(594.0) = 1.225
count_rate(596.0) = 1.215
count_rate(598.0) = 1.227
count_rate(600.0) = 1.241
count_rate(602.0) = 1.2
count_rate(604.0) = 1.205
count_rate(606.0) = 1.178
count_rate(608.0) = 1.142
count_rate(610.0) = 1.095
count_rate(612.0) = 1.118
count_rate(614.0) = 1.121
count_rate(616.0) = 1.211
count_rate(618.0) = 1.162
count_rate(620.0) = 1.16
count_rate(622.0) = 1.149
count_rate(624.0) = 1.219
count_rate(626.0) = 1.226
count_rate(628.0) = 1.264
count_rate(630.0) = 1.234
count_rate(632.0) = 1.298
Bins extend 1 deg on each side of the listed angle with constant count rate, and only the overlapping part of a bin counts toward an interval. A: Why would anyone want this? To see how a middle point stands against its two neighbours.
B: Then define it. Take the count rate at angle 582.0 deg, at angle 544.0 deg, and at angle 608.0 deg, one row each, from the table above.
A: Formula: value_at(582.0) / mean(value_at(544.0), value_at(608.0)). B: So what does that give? 1.07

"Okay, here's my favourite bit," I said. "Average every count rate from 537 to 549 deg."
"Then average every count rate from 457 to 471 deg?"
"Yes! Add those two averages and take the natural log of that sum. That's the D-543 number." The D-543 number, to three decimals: 0.901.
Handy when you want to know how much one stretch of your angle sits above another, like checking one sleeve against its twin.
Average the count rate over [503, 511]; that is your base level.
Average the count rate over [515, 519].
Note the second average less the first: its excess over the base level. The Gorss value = -0.058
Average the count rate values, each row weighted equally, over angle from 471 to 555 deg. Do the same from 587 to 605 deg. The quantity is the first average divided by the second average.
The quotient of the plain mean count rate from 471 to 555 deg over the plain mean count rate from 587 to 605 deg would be 1.02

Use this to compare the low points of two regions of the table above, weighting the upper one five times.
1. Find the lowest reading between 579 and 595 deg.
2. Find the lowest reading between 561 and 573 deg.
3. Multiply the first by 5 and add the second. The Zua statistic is 7.23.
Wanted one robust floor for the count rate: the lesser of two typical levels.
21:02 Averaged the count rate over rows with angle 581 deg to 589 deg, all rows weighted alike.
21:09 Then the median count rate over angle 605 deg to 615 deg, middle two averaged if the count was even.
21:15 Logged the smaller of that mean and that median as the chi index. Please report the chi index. 1.12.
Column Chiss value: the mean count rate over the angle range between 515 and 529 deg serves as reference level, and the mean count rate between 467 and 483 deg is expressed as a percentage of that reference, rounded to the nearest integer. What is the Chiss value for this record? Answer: 100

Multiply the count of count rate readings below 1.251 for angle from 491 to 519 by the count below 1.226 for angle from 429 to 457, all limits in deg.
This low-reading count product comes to 12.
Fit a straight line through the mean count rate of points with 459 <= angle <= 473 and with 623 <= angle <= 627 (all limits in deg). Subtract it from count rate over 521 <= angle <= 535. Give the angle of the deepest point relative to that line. 528.0 deg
